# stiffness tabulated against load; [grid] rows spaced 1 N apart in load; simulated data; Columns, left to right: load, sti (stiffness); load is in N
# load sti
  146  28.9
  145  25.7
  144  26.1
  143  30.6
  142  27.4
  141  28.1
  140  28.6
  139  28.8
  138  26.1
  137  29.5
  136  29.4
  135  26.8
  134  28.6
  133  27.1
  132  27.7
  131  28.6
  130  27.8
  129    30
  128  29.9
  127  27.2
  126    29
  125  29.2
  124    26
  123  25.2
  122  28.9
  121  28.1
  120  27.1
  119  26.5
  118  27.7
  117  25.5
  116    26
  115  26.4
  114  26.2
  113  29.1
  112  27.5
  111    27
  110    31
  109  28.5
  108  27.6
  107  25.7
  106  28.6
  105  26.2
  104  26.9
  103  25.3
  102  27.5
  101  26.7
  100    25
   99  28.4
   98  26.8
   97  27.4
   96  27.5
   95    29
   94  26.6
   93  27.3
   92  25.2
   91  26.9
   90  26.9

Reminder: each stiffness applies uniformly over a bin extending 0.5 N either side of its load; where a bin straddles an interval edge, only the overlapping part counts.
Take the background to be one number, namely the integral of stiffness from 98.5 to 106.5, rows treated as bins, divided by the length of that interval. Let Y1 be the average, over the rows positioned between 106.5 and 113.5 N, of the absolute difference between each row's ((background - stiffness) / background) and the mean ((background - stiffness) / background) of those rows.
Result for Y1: 0.047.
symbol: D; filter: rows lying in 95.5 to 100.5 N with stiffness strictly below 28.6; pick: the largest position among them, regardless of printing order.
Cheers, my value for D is 100 N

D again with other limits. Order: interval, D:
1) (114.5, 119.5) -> 119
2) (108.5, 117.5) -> 117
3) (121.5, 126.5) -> 124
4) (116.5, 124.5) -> 124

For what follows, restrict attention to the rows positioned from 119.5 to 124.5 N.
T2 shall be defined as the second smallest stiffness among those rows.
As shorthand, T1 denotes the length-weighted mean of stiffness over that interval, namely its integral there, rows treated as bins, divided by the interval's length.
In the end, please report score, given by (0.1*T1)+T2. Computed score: 28.7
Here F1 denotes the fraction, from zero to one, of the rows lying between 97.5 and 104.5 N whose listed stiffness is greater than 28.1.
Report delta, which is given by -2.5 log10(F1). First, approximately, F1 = 0.14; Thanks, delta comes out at 2.1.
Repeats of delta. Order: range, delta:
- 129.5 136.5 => 0.9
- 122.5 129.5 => 0.6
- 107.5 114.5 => 0.9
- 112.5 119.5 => 2.1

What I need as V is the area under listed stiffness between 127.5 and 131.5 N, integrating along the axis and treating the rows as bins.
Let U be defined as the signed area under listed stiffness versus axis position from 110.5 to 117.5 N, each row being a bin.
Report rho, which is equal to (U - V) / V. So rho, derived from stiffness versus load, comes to 0.6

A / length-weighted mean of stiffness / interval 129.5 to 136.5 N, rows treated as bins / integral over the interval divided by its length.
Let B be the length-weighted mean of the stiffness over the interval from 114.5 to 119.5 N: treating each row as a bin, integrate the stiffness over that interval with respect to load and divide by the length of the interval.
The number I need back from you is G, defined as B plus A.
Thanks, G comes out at 54.4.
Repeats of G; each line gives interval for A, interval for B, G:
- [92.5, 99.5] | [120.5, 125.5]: 55.1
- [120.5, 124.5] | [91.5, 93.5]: 53.3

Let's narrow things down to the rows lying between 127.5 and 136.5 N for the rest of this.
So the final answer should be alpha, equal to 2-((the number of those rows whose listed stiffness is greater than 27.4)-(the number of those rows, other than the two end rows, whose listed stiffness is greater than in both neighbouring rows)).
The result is -2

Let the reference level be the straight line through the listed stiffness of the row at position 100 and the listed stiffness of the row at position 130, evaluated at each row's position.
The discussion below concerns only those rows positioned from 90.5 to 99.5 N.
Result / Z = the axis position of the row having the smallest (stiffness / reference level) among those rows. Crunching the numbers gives 92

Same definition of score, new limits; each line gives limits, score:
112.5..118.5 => 28.7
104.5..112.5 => 29.0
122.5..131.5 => 28.8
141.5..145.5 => 28.8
